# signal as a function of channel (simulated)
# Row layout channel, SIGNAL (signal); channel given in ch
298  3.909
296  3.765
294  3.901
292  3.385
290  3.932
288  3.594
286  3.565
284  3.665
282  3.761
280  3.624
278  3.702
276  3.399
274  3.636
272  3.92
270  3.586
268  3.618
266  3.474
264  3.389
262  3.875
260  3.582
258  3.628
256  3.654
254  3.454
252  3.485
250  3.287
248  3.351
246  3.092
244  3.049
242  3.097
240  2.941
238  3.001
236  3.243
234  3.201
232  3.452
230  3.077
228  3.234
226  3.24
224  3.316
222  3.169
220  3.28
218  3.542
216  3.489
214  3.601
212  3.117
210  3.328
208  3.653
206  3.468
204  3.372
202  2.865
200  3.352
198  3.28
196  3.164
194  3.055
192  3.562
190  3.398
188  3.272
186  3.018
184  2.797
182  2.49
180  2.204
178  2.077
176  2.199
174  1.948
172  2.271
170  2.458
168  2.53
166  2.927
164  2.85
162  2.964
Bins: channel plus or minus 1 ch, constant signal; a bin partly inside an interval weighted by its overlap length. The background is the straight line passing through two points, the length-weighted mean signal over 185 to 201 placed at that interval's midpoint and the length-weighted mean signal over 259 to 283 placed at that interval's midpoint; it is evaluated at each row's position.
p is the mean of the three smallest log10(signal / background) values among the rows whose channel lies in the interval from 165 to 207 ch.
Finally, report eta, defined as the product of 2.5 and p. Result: -0.47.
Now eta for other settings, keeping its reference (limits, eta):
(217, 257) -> -0.16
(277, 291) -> -0.03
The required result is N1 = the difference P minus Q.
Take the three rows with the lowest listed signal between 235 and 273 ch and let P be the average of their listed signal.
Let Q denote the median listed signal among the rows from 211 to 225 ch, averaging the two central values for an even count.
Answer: -0.32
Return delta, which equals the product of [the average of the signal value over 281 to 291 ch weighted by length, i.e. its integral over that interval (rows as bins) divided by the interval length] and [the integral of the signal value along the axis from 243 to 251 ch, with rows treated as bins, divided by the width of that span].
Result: 11.8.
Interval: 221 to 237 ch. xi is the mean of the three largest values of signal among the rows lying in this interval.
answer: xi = 3.3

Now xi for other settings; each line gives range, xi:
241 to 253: 3.4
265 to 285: 3.8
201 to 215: 3.6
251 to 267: 3.7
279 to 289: 3.7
